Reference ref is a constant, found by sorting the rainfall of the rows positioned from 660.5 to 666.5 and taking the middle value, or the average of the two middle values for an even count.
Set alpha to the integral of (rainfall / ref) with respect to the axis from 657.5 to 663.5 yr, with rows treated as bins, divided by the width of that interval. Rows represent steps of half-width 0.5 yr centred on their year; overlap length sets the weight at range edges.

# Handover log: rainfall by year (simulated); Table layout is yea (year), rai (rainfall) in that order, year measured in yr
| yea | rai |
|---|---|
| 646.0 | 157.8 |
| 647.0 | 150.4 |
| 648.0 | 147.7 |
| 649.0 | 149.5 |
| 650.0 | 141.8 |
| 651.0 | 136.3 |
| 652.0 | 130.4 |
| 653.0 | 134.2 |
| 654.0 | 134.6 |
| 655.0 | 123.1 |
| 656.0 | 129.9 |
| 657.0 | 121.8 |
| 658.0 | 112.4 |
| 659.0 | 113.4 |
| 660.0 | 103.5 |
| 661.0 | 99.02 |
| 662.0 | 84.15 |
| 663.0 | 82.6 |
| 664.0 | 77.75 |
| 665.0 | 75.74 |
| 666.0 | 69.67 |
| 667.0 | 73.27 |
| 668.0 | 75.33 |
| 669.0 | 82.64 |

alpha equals 1.24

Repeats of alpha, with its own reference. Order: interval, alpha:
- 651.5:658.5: 1.58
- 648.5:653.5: 1.73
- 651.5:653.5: 1.65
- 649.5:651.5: 1.73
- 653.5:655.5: 1.61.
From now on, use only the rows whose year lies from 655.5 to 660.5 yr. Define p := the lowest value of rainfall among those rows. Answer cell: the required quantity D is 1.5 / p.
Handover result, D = 0.0145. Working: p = 103.5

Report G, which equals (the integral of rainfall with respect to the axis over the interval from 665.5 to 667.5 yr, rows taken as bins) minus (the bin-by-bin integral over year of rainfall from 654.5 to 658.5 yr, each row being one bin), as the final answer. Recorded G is -344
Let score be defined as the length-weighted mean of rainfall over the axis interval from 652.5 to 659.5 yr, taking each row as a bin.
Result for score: 124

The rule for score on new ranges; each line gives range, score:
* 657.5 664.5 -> 96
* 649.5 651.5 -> 139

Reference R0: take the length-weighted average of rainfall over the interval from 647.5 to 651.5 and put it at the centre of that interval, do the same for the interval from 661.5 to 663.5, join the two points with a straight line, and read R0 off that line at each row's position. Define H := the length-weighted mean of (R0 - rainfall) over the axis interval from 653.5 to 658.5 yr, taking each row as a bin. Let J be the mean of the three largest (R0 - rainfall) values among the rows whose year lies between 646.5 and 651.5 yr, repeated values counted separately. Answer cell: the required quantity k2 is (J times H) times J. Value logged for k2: -90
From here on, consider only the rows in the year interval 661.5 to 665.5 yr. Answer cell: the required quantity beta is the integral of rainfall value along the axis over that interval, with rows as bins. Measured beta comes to 320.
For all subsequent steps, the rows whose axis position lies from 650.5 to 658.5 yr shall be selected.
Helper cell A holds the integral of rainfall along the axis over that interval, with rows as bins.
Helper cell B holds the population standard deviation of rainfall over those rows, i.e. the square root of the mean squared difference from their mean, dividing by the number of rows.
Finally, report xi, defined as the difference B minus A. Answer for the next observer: -1015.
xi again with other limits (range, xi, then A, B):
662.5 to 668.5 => -450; 454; 4.0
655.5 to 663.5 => -831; 847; 15.8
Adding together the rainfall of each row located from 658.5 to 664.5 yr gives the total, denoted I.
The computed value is 560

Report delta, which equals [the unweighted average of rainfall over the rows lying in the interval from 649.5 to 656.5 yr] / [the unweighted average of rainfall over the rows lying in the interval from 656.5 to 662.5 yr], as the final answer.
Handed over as 1.26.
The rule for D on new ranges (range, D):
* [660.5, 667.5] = 0.0215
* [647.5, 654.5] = 0.0115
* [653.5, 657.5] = 0.0123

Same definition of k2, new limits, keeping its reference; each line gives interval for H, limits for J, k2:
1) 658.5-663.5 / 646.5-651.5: -52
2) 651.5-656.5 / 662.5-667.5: -25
